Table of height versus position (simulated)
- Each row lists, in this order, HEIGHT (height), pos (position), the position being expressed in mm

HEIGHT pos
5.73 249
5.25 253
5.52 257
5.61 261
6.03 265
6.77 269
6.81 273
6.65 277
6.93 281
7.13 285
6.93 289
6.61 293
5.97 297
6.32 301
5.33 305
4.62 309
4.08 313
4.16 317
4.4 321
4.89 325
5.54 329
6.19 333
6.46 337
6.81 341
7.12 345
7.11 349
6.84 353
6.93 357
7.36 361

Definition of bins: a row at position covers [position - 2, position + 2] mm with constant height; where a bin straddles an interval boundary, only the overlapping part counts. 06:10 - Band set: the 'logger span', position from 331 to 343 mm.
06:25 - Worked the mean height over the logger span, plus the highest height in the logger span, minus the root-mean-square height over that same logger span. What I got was 6.8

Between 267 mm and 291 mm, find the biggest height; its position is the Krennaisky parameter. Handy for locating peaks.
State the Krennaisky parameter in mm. 285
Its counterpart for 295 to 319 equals 301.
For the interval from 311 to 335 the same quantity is 333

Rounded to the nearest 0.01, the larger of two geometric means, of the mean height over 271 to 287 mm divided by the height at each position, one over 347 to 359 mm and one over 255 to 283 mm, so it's 1.09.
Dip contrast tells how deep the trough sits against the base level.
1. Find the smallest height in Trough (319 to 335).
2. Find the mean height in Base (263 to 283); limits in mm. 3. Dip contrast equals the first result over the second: 0.66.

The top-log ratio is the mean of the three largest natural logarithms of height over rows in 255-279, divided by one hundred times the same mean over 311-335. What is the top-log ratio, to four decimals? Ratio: 0.0112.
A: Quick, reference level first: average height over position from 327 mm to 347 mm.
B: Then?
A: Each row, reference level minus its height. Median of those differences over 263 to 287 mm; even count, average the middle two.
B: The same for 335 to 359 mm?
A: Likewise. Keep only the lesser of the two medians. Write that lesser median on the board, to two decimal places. -0.46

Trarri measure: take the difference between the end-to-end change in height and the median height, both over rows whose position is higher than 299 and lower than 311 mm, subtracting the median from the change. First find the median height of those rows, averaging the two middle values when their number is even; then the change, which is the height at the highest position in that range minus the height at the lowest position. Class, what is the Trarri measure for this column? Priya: -7.0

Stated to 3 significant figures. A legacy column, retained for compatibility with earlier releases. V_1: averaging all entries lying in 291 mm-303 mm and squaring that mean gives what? 39.7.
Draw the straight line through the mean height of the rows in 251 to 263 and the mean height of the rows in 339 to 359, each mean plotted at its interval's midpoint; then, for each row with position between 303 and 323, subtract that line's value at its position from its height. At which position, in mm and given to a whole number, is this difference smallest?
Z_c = 313 mm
